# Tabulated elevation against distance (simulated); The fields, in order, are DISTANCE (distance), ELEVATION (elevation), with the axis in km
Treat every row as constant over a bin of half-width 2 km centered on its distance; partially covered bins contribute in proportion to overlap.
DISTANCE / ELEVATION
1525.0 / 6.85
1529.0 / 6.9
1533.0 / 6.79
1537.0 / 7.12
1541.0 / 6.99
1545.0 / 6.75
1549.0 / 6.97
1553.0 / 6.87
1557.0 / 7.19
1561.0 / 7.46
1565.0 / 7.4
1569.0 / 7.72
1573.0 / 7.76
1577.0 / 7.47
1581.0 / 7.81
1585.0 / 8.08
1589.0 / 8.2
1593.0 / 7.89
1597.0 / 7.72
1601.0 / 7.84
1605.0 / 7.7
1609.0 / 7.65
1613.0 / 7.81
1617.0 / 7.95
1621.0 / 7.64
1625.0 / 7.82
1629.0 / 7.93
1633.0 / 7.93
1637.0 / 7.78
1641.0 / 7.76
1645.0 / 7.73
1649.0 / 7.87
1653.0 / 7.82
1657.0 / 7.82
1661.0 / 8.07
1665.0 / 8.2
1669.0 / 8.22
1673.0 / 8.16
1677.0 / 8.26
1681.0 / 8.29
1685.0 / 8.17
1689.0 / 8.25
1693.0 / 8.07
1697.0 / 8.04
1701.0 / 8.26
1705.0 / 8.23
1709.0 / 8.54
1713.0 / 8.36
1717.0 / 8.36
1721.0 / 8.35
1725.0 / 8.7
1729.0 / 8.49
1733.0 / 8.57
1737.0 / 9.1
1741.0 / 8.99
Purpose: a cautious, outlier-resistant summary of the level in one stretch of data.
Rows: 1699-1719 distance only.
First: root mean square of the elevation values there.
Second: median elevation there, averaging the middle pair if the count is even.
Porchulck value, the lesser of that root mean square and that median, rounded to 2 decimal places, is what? 8.35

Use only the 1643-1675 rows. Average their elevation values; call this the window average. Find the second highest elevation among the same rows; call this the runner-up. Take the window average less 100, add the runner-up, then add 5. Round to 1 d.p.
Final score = -78.8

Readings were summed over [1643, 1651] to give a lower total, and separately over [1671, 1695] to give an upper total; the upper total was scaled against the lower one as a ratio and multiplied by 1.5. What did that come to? 4.7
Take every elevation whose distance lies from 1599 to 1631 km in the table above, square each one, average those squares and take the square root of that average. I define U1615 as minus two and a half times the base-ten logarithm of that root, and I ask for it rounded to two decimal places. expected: -2.23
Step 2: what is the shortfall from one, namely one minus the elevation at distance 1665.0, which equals -7.20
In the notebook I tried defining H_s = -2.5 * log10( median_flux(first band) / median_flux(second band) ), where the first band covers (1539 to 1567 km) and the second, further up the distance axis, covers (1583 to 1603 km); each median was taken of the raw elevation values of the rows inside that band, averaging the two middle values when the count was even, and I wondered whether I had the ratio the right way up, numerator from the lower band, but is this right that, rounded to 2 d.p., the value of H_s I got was 0.13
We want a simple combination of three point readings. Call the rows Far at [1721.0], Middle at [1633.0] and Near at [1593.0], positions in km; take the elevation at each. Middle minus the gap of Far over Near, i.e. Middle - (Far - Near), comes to 7.5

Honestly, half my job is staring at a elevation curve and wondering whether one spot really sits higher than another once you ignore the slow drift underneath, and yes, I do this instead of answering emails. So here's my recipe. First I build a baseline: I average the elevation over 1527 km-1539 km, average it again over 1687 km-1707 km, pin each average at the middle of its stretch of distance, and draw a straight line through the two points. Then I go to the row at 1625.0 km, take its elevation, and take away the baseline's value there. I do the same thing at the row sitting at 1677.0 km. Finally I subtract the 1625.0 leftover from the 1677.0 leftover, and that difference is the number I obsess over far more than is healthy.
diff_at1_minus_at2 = 0.05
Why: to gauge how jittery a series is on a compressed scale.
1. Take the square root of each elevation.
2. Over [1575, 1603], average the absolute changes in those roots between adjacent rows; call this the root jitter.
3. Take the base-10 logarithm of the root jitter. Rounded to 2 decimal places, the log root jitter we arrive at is -1.40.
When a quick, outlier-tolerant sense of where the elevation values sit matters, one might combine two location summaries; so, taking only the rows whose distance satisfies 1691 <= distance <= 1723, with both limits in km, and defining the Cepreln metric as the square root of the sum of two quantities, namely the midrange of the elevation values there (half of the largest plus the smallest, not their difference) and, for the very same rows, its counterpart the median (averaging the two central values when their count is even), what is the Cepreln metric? 4.07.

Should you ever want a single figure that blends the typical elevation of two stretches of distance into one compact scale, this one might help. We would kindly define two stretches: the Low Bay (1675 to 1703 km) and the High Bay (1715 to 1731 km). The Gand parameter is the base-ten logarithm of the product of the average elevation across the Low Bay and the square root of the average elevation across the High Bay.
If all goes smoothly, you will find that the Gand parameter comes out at 1.38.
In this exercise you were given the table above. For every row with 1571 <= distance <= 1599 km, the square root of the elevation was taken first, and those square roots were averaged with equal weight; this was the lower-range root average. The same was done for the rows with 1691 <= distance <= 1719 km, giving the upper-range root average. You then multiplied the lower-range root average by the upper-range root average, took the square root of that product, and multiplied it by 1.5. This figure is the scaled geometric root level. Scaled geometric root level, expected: 4.257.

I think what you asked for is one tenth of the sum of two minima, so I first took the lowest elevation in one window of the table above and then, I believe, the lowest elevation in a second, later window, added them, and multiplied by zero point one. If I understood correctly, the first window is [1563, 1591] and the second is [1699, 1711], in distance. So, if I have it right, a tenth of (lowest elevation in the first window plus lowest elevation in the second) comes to 1.56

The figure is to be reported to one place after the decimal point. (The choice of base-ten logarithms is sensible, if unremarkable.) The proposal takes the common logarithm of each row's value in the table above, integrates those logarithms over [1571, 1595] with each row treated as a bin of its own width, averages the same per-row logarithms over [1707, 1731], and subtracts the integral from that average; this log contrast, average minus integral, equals -20.6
